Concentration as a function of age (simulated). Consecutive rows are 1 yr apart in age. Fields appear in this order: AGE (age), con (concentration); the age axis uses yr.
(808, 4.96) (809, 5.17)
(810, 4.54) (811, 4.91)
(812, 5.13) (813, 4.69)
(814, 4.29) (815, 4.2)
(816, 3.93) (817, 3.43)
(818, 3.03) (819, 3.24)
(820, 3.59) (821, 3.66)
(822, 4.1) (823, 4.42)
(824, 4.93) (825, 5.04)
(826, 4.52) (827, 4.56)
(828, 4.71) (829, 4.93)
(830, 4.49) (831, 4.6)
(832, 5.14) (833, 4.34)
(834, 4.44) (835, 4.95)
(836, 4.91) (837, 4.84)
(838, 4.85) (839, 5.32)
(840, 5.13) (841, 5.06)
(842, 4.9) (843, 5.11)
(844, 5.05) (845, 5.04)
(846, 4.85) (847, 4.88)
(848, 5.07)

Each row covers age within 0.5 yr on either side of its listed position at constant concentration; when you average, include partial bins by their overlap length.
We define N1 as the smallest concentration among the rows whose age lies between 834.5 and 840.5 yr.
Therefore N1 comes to 4.84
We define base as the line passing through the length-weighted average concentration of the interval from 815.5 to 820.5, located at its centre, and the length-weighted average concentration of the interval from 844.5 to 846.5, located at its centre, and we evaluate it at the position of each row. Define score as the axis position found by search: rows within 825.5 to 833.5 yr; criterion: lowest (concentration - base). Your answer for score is 833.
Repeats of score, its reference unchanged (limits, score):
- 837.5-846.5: 846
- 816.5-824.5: 818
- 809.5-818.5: 818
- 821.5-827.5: 822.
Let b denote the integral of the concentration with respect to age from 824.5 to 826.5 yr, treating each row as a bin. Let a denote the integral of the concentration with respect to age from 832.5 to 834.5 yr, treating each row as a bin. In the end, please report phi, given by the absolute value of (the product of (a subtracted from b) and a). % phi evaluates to 6.8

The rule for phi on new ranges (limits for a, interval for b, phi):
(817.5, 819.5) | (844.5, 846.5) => 22.7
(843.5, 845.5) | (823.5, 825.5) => 1.2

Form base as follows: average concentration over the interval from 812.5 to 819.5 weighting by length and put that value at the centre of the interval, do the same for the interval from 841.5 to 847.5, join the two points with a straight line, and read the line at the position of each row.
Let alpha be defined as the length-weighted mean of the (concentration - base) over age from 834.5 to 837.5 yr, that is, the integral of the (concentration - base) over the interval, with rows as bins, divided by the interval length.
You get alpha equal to 0.27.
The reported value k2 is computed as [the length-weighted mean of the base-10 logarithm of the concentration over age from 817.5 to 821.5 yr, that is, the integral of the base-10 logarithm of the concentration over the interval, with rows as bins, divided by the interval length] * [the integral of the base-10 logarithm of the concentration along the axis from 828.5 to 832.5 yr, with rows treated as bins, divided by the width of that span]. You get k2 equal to 0.36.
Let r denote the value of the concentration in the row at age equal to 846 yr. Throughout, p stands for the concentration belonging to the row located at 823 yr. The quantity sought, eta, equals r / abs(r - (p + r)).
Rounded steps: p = 4.42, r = 4.85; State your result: 1.10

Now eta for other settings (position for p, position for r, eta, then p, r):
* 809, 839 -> 1.03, 5.17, 5.32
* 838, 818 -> 0.62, 4.85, 3.03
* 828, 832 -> 1.09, 4.71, 5.14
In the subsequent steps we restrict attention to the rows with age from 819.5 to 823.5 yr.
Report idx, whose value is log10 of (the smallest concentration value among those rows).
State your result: 0.555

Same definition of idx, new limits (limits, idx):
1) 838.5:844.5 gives 0.690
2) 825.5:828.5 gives 0.655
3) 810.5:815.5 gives 0.623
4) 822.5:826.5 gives 0.645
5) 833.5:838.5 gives 0.647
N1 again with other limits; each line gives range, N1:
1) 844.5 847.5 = 4.85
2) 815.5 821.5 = 3.03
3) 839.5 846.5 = 4.85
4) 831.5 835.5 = 4.34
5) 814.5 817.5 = 3.43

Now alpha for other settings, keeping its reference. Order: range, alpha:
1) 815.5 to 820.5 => -0.47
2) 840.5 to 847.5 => 0.03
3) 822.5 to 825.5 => 0.65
